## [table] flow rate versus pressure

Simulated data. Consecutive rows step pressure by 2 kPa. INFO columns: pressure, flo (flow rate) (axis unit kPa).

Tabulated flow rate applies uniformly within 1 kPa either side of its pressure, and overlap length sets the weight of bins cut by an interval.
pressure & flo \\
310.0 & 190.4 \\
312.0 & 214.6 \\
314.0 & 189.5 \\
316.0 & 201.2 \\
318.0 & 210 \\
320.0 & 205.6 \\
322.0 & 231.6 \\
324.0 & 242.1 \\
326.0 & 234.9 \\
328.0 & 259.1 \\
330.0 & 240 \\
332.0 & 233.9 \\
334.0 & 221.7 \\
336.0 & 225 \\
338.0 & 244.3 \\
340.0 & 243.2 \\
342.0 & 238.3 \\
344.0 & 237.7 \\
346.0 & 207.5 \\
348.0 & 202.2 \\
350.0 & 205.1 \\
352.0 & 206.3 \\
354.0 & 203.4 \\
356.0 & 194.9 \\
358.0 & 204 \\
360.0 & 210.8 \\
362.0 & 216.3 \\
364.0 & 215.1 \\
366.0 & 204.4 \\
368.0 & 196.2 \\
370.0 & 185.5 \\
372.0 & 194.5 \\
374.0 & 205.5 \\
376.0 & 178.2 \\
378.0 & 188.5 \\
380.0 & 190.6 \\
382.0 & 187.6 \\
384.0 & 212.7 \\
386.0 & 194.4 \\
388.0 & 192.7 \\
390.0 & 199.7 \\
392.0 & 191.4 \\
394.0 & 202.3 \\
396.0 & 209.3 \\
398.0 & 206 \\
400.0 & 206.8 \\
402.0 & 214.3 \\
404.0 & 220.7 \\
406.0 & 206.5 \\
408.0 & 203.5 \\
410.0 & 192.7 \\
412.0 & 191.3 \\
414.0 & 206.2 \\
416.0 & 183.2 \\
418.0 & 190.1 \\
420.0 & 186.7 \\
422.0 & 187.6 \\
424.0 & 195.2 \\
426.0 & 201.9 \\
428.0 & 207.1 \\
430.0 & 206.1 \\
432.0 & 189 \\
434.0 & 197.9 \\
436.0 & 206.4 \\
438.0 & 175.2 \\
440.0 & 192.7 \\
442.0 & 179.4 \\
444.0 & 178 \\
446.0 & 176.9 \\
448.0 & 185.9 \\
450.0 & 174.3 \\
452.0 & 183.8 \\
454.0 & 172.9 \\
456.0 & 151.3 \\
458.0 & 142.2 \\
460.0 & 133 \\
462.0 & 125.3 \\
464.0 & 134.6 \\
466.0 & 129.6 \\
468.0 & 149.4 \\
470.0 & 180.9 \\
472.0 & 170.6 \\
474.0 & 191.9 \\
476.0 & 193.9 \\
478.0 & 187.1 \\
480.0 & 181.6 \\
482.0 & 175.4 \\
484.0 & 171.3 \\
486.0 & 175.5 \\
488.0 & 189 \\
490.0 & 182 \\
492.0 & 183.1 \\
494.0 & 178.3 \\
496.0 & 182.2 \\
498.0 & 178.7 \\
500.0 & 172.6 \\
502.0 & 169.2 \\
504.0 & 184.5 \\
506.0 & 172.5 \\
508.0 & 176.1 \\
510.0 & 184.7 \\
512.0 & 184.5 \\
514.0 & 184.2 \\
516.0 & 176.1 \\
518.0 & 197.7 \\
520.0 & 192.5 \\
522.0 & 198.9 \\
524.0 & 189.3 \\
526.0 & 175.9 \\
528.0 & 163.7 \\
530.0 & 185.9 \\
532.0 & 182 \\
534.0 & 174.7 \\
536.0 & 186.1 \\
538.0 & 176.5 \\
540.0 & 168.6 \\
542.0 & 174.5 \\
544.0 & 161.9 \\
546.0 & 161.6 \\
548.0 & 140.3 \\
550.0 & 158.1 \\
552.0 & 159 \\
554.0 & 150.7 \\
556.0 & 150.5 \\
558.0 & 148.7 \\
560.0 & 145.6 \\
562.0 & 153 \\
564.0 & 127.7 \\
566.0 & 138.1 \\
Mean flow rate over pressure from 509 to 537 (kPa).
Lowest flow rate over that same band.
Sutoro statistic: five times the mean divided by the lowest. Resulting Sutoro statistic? 5.6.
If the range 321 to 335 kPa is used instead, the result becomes 5.4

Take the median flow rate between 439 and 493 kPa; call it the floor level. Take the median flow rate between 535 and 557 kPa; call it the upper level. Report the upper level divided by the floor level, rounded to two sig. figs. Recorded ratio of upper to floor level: 0.91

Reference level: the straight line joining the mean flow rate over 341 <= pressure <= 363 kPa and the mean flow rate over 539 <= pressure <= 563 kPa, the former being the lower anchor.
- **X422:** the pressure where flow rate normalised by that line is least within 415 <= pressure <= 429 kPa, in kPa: 416.0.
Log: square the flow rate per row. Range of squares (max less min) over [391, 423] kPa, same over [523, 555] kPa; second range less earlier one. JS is 1004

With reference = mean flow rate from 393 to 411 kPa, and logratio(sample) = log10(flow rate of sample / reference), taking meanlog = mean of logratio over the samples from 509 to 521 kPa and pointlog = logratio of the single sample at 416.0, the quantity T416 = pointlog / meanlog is 1.2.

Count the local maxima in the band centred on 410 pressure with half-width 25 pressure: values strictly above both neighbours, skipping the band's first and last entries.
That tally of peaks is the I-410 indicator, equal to 6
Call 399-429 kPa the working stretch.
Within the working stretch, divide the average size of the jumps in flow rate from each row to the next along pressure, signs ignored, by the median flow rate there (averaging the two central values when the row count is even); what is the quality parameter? 0.040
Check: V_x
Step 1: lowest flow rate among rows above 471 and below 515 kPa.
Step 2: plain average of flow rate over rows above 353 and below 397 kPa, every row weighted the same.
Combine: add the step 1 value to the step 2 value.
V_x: 368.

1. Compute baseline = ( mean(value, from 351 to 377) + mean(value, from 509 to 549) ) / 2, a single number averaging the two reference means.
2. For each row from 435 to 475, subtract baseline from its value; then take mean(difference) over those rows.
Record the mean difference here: -23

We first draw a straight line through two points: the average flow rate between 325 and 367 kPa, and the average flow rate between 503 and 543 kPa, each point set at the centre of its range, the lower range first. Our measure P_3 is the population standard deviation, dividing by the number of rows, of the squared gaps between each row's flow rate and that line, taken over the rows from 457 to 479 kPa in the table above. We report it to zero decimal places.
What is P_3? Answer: 1854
